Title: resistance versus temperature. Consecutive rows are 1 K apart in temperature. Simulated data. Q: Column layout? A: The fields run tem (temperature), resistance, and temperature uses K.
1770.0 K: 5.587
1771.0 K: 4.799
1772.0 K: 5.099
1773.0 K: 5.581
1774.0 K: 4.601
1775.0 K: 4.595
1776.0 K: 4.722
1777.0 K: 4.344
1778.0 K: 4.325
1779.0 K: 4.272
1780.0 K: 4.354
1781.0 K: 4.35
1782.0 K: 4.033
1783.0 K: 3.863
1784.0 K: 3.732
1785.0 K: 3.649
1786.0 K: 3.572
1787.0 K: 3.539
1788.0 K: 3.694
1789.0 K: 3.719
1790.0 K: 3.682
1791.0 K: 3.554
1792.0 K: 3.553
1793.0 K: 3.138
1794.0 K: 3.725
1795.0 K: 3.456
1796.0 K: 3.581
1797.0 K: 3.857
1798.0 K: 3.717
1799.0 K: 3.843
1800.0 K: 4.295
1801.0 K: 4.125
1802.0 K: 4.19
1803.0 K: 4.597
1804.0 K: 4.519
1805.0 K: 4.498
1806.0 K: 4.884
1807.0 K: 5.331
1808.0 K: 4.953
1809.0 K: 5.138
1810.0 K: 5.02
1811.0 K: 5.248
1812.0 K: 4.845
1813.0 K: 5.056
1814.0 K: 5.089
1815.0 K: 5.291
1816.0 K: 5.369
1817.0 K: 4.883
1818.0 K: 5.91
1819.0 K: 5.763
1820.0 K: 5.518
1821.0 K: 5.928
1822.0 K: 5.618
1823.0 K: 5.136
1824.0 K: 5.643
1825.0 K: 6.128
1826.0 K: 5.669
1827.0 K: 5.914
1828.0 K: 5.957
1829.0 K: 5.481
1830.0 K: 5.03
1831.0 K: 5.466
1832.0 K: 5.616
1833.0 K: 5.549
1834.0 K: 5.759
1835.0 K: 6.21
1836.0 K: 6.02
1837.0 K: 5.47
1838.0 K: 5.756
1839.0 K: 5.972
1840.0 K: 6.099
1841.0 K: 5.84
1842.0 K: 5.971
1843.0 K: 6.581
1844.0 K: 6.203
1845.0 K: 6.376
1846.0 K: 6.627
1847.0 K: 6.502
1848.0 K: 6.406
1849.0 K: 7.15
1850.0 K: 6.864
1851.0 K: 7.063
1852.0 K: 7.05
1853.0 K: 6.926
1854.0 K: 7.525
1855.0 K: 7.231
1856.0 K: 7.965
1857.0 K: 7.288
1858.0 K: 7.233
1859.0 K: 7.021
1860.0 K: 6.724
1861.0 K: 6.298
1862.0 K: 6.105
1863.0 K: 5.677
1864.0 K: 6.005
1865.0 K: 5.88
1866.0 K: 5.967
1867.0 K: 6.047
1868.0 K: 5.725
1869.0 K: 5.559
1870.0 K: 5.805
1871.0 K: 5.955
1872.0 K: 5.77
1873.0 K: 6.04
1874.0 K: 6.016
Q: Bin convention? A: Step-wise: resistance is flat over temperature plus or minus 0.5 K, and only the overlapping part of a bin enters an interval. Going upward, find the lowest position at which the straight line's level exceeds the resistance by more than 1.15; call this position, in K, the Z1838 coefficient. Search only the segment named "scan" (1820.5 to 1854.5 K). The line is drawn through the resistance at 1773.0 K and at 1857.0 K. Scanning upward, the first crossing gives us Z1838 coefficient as 1823.0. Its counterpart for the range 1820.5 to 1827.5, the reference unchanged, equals 1823.0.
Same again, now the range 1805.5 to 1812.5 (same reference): 1806.0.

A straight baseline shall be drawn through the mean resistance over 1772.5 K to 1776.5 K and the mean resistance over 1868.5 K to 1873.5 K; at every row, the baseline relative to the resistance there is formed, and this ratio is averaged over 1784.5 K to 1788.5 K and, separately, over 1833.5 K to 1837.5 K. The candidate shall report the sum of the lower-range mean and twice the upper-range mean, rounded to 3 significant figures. 3.25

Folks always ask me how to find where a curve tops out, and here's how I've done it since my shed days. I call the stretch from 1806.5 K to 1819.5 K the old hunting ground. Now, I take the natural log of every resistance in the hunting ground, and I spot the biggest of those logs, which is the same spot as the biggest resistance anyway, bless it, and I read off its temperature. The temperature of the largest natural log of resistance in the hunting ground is 1818.0 K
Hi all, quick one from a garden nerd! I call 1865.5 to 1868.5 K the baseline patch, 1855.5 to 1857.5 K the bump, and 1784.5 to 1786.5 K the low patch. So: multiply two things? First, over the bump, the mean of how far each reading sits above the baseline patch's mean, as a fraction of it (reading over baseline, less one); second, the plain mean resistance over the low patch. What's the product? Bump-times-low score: 1.0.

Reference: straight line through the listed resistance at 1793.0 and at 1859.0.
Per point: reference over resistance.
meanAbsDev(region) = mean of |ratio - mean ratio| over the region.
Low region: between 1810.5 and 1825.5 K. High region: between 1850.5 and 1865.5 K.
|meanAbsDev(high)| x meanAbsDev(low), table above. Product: 0.004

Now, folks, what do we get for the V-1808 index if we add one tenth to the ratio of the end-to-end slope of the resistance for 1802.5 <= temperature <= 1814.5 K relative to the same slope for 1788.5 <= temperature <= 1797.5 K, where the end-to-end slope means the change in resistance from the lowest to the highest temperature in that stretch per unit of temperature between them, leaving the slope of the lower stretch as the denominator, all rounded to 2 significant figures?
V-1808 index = 2.7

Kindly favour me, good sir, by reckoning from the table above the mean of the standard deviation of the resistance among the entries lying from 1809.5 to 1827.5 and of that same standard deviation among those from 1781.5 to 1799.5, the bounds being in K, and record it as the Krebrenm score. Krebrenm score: 0.29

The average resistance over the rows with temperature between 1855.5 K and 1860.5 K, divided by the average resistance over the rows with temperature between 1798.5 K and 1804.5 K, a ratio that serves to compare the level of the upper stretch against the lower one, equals 1.70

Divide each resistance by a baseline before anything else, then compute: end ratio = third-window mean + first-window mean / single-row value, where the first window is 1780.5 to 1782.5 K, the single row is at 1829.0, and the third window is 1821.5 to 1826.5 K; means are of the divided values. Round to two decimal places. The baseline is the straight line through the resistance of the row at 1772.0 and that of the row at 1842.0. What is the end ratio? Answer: 1.83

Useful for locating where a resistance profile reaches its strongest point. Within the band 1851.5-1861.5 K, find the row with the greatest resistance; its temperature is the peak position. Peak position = 1856.0 K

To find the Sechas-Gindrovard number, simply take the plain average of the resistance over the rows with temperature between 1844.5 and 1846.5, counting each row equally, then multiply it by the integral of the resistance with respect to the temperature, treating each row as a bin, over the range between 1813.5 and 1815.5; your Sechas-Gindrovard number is 67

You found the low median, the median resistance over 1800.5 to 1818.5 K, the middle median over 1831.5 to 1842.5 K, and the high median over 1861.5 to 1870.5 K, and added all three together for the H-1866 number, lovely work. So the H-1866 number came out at 16.7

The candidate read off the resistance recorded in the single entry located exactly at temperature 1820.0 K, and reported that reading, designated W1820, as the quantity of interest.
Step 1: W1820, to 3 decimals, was 5.518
